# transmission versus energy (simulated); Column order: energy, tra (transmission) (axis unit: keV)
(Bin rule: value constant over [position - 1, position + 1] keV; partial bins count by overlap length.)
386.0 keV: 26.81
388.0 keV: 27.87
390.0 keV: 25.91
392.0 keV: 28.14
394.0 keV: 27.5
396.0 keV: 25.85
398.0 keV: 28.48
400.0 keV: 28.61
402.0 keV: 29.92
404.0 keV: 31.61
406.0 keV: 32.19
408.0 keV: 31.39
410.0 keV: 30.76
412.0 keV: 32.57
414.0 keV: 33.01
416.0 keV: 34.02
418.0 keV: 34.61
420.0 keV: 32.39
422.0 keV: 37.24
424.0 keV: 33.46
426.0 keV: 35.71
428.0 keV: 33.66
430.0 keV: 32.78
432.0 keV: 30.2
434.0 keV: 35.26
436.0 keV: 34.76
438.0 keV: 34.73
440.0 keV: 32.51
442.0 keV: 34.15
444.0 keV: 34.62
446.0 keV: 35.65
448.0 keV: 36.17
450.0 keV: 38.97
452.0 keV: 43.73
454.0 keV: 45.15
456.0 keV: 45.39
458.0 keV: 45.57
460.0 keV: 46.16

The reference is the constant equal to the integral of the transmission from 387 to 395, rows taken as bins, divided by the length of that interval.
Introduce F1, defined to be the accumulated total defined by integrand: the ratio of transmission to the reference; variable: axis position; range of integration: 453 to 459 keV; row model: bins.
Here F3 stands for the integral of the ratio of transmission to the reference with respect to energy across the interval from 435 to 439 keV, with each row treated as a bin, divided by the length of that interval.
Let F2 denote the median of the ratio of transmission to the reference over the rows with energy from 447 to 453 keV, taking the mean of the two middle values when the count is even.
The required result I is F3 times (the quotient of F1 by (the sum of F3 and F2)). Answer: 4.7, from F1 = 10.0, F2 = 1.42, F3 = 1.27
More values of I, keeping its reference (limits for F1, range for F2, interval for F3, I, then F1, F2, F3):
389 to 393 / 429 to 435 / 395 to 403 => 1.8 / 4.0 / 1.20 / 1.03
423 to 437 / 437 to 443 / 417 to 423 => 8.7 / 17.2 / 1.25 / 1.27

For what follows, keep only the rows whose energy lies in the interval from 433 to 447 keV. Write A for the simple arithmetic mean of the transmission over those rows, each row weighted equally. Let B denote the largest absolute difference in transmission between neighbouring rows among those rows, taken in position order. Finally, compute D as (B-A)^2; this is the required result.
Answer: 1044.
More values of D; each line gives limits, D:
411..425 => 844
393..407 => 704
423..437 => 820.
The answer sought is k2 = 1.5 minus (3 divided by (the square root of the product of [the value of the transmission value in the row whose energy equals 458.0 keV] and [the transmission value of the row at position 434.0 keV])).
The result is 1.43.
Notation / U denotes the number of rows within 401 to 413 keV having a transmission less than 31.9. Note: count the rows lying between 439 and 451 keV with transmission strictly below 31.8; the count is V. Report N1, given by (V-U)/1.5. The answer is -2.7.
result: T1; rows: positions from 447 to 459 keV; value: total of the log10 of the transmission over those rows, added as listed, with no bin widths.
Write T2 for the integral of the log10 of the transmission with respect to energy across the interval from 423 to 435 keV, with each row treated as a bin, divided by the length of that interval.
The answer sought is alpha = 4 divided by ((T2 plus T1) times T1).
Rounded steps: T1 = 9.76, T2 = 1.525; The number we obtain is 0.0363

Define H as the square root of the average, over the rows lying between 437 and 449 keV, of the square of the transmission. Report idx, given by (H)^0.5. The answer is 5.89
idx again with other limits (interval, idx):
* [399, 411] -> 5.55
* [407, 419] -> 5.72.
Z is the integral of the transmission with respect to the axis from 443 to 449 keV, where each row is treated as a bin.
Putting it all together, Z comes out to 213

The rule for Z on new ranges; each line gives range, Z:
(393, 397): 107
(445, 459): 581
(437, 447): 343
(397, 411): 426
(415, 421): 202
